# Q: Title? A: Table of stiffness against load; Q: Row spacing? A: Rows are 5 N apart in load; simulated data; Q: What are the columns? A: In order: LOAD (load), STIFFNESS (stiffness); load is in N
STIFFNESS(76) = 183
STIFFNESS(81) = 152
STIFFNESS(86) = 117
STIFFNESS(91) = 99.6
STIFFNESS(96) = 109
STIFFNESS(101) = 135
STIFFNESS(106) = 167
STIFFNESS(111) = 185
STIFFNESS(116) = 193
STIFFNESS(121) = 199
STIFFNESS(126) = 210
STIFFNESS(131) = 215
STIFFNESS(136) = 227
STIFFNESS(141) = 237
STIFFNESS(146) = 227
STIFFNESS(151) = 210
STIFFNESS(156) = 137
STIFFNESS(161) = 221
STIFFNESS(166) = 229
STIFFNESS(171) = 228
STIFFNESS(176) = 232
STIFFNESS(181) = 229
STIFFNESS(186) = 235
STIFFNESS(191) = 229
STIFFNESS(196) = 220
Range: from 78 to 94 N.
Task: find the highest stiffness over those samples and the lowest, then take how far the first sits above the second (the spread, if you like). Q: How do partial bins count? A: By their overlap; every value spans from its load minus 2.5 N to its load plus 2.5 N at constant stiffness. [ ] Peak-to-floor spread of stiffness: 52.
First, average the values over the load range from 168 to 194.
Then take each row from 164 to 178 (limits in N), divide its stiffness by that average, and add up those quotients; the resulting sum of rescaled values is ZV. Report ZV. 3.0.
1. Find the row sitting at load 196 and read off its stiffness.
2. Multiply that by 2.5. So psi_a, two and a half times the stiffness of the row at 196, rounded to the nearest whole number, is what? 550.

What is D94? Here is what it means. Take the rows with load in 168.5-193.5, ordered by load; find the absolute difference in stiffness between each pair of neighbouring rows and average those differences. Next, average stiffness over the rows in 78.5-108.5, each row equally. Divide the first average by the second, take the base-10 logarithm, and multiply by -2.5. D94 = 3.6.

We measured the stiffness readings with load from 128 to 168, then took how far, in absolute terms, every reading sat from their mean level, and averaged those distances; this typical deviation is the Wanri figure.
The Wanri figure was 19.7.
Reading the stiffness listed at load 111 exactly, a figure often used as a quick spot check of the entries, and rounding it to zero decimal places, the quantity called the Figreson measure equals 185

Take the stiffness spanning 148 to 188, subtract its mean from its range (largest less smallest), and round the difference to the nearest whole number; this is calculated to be -117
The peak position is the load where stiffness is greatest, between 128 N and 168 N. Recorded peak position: 141 N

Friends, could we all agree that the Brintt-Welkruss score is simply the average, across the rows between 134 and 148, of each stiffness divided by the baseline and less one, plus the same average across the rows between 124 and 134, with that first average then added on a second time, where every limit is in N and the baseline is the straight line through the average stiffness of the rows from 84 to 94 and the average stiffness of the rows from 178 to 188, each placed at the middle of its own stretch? 0.94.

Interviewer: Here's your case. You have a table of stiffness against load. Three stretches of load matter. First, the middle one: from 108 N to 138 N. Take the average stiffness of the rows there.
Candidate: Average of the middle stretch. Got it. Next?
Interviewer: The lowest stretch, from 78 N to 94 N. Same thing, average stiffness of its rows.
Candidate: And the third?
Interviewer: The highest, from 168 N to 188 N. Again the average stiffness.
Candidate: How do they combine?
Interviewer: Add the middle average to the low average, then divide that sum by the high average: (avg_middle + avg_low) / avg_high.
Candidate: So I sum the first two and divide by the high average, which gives 1.42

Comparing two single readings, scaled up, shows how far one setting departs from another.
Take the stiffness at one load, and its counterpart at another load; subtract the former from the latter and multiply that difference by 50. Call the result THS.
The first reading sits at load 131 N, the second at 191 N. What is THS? 700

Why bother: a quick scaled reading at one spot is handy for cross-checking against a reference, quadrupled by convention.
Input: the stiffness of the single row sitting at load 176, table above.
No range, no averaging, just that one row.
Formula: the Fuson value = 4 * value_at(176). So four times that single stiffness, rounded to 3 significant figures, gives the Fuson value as 928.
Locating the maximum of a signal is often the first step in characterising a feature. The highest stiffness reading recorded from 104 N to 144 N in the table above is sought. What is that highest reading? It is 237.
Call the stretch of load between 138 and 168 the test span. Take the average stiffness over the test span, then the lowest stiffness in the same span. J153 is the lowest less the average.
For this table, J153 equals -73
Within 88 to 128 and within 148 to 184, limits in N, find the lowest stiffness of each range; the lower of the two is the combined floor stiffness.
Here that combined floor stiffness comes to 100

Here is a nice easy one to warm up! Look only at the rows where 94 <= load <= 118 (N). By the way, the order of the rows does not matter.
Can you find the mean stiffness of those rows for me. 158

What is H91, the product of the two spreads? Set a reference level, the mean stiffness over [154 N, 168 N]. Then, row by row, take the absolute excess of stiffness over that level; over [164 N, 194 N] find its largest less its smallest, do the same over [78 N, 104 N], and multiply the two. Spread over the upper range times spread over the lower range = 367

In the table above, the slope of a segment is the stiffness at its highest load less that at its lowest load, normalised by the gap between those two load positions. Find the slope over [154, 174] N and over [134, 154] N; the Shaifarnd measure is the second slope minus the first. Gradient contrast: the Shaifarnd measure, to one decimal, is -7.2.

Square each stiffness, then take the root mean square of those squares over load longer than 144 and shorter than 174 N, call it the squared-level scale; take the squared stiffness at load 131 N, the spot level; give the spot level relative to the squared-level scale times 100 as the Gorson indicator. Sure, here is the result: 100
